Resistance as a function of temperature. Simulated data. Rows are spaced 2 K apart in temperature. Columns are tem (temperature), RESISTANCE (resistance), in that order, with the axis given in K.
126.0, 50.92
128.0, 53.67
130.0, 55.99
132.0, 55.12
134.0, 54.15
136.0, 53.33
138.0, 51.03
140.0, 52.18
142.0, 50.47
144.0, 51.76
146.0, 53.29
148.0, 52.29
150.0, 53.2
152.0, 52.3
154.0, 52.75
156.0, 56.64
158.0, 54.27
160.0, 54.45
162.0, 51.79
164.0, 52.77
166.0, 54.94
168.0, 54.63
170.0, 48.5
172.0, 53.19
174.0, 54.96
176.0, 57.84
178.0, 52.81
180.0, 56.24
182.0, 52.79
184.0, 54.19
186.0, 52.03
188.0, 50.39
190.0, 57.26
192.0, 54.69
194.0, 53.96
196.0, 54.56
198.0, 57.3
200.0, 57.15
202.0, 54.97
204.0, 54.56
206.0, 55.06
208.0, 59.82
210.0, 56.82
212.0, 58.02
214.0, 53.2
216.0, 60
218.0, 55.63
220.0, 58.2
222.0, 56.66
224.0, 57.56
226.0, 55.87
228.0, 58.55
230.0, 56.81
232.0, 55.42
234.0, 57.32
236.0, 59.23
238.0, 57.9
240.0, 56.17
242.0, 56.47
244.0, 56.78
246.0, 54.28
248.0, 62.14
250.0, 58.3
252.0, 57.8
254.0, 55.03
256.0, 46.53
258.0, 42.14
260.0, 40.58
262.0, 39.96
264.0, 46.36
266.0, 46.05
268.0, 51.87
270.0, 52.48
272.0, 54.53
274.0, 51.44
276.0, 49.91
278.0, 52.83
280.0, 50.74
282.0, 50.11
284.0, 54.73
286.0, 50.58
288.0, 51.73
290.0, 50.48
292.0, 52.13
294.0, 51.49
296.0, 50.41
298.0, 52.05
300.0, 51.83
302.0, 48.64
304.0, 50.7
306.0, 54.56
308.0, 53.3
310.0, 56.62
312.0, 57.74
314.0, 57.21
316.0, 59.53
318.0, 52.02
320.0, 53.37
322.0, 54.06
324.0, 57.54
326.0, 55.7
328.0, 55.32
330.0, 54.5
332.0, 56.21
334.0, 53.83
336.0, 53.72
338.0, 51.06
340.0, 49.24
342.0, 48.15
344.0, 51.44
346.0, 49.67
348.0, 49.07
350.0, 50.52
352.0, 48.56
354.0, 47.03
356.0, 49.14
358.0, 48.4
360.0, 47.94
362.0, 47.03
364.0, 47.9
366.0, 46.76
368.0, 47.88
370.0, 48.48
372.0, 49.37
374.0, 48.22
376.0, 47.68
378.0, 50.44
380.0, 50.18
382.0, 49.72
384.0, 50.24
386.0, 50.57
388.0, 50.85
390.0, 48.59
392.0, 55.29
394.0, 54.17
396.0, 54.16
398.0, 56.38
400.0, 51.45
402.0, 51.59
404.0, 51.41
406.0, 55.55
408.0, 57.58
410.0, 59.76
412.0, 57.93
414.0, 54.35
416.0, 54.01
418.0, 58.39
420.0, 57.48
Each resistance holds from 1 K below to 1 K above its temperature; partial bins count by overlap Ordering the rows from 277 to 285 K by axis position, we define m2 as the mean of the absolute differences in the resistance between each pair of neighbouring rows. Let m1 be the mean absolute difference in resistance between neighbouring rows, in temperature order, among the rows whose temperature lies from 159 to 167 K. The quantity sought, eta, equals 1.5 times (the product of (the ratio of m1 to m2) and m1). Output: 2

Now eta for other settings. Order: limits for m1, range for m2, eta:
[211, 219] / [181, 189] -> 25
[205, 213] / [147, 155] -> 18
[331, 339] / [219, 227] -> 3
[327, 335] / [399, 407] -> 3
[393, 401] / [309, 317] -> 6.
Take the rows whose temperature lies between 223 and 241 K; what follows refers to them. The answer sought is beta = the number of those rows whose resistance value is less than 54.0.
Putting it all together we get 0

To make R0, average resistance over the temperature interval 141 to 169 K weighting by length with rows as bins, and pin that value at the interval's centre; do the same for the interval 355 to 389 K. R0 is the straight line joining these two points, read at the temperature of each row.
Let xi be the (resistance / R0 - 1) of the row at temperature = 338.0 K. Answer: 0.03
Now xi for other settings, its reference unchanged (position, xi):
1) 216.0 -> 0.15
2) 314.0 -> 0.14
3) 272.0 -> 0.07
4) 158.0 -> 0.02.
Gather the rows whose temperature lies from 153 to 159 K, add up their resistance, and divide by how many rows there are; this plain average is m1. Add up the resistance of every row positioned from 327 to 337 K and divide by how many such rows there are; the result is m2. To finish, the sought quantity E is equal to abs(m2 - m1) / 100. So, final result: 0.002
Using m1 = 55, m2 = 54.7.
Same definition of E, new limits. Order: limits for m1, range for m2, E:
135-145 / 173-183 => 0.032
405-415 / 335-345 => 0.063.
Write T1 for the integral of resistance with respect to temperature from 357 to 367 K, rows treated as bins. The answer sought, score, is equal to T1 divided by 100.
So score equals 4.8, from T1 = 476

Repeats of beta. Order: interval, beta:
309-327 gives 2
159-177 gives 4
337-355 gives 9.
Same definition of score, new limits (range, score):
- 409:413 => 2.4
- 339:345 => 3.0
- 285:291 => 3.1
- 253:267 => 6.3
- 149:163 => 7.5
